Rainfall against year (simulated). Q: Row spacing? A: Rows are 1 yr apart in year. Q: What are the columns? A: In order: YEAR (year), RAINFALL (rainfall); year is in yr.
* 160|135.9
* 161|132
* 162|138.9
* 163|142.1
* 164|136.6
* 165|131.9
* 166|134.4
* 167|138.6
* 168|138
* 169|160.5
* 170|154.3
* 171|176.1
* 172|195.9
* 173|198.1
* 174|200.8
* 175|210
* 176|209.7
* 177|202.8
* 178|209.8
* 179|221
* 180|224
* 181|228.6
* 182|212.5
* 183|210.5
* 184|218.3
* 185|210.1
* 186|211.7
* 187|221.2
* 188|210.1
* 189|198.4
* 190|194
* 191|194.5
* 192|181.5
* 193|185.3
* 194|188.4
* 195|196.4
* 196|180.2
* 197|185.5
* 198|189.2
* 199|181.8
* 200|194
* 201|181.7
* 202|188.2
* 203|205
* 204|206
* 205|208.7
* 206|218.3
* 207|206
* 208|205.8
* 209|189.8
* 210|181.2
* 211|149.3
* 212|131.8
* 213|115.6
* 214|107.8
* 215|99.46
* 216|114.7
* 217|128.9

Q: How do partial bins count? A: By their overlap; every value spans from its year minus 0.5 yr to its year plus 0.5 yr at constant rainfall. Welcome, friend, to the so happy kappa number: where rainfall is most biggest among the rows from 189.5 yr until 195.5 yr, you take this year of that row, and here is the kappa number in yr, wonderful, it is 195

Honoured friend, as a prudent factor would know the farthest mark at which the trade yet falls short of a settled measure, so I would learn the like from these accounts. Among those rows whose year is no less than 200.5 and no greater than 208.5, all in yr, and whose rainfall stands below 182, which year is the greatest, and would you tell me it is 201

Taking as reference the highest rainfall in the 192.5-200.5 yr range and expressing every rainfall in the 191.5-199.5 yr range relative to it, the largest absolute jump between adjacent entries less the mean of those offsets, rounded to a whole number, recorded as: 27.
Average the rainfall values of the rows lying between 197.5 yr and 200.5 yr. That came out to 188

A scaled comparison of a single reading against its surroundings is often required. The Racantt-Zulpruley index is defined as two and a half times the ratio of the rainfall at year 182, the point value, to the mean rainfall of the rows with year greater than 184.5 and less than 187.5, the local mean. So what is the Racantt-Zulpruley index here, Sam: 2.48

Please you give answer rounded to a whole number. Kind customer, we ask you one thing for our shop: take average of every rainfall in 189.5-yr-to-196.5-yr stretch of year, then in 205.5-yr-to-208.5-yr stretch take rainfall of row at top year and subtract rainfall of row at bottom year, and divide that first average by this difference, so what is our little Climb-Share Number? -15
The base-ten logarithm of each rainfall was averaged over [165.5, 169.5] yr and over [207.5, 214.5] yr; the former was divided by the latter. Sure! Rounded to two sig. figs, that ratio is 0.99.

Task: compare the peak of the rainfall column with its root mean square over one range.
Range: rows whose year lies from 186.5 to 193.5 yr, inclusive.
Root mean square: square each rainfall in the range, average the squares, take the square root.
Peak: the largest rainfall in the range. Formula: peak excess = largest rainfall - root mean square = 23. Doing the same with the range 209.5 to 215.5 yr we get 47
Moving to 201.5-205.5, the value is 7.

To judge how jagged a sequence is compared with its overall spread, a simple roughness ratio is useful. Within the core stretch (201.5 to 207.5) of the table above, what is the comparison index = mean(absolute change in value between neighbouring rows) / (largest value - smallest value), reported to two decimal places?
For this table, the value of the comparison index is 0.28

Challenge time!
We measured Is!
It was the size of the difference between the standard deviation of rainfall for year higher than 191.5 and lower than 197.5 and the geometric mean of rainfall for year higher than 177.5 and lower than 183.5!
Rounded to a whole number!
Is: 212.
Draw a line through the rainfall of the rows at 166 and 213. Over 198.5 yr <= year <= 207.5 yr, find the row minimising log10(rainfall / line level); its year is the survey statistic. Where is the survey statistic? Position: 199 yr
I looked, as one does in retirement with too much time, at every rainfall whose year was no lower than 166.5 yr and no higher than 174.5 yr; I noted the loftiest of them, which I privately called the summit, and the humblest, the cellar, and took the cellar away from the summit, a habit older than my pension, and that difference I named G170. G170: 63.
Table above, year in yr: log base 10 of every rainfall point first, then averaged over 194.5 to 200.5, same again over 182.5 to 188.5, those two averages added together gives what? 4.60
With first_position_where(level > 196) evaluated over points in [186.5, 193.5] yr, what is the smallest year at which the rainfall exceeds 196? 187 yr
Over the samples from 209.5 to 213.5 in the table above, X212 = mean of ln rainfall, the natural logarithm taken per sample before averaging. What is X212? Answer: 4.96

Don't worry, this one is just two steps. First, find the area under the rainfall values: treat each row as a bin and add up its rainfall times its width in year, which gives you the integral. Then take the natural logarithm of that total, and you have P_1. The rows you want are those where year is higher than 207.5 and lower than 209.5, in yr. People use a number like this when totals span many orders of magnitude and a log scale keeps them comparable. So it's 6.0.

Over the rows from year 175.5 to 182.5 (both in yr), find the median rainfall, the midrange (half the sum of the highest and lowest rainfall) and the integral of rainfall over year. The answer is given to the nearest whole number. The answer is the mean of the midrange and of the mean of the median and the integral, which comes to 538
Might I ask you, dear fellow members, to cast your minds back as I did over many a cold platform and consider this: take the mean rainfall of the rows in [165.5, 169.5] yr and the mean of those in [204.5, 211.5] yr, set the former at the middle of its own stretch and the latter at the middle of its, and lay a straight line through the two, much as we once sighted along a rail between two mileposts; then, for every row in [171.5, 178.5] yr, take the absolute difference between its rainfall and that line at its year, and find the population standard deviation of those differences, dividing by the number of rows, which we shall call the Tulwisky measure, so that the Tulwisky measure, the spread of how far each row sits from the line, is 3.9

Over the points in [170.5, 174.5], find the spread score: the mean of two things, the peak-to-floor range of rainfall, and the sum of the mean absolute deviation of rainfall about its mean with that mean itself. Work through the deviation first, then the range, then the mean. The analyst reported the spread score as 113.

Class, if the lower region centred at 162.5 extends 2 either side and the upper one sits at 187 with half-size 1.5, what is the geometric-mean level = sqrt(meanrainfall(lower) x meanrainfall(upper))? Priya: 172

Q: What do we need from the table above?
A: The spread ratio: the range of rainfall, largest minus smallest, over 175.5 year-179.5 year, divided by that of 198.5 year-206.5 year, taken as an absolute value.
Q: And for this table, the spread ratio 0.50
